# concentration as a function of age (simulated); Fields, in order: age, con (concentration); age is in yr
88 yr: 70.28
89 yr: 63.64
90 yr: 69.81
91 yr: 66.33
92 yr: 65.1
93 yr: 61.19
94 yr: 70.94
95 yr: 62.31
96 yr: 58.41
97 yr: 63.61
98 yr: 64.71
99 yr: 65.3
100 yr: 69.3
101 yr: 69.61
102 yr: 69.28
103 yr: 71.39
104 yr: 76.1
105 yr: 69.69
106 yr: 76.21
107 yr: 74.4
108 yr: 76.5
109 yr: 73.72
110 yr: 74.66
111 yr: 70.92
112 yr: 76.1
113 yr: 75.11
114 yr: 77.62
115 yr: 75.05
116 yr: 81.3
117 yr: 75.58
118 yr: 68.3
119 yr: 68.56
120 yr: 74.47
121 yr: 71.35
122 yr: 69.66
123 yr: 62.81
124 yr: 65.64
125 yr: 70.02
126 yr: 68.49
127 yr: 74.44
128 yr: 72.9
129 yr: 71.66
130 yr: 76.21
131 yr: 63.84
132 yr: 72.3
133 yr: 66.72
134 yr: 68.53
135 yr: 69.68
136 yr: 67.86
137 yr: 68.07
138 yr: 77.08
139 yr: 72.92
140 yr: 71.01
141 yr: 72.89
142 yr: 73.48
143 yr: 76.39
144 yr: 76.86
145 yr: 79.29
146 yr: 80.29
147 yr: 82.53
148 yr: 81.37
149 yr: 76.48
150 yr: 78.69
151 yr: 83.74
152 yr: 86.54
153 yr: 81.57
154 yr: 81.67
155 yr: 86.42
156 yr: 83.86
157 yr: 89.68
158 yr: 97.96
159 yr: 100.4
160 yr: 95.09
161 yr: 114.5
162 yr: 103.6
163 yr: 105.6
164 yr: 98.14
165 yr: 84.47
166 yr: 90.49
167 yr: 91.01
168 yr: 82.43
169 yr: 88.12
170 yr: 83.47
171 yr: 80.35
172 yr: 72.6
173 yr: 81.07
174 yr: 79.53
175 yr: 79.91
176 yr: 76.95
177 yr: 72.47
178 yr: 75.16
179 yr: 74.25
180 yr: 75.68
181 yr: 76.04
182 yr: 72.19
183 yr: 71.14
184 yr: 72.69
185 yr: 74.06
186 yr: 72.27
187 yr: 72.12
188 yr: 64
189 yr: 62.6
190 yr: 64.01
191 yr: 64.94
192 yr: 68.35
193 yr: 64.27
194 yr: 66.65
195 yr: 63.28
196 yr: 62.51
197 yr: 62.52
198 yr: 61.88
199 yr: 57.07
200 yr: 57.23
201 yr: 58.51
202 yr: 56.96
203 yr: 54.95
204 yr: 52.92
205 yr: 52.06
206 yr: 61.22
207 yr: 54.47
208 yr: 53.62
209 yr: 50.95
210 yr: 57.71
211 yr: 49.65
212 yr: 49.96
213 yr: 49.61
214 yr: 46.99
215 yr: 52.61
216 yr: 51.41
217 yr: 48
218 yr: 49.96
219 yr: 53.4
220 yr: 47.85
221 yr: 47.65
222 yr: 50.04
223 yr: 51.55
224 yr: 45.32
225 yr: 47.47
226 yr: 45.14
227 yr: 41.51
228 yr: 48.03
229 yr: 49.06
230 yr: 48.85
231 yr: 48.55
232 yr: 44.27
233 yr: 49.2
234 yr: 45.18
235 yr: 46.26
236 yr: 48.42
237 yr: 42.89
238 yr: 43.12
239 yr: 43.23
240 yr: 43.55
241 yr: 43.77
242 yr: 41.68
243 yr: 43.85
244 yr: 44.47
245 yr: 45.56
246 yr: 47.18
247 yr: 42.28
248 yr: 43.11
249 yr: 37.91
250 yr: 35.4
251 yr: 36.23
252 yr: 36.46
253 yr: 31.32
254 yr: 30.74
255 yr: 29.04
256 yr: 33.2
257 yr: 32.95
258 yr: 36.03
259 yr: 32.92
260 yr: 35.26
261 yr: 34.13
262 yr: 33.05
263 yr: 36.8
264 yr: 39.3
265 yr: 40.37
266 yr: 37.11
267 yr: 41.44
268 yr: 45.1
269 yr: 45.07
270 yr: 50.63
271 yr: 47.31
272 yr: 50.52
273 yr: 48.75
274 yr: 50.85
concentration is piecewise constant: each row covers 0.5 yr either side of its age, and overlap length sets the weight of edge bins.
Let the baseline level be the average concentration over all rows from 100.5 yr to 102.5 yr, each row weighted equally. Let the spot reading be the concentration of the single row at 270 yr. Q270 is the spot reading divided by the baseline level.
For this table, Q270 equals 0.73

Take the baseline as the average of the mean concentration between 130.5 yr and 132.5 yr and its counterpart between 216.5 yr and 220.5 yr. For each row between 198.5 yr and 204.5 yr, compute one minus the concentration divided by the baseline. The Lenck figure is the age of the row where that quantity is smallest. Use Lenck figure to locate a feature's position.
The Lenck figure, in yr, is 201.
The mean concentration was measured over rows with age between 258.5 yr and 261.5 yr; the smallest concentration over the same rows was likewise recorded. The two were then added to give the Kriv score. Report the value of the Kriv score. 67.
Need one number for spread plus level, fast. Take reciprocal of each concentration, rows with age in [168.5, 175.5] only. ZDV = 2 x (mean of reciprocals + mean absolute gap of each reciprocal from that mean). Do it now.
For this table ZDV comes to 0.026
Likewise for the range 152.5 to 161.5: 0.024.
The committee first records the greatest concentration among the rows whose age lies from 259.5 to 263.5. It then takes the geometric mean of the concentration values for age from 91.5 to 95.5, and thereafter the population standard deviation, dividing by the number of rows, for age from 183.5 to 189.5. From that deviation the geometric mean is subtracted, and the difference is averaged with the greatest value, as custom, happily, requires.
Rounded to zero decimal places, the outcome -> -12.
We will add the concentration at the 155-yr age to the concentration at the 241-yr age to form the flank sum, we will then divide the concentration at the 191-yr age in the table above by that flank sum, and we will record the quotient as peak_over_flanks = 0.50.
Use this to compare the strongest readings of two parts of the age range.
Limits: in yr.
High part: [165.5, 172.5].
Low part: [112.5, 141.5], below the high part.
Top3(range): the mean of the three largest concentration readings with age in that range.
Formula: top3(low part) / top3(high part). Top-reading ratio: 0.88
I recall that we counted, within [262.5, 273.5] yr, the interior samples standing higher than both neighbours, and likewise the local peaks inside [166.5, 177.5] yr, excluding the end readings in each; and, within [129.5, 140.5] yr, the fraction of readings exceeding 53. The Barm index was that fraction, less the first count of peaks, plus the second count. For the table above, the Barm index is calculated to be 0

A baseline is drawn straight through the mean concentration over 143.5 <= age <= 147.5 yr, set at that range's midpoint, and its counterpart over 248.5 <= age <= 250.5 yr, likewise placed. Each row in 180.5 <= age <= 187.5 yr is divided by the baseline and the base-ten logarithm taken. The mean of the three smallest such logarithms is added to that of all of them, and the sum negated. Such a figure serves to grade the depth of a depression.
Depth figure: -0.11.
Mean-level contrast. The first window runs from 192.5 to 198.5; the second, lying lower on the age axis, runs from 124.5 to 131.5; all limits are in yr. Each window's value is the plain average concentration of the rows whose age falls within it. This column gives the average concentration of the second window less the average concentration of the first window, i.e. 8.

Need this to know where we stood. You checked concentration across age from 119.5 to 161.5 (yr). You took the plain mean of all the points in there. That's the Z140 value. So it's 78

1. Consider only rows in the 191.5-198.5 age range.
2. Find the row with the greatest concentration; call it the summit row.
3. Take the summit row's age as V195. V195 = 192 yr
